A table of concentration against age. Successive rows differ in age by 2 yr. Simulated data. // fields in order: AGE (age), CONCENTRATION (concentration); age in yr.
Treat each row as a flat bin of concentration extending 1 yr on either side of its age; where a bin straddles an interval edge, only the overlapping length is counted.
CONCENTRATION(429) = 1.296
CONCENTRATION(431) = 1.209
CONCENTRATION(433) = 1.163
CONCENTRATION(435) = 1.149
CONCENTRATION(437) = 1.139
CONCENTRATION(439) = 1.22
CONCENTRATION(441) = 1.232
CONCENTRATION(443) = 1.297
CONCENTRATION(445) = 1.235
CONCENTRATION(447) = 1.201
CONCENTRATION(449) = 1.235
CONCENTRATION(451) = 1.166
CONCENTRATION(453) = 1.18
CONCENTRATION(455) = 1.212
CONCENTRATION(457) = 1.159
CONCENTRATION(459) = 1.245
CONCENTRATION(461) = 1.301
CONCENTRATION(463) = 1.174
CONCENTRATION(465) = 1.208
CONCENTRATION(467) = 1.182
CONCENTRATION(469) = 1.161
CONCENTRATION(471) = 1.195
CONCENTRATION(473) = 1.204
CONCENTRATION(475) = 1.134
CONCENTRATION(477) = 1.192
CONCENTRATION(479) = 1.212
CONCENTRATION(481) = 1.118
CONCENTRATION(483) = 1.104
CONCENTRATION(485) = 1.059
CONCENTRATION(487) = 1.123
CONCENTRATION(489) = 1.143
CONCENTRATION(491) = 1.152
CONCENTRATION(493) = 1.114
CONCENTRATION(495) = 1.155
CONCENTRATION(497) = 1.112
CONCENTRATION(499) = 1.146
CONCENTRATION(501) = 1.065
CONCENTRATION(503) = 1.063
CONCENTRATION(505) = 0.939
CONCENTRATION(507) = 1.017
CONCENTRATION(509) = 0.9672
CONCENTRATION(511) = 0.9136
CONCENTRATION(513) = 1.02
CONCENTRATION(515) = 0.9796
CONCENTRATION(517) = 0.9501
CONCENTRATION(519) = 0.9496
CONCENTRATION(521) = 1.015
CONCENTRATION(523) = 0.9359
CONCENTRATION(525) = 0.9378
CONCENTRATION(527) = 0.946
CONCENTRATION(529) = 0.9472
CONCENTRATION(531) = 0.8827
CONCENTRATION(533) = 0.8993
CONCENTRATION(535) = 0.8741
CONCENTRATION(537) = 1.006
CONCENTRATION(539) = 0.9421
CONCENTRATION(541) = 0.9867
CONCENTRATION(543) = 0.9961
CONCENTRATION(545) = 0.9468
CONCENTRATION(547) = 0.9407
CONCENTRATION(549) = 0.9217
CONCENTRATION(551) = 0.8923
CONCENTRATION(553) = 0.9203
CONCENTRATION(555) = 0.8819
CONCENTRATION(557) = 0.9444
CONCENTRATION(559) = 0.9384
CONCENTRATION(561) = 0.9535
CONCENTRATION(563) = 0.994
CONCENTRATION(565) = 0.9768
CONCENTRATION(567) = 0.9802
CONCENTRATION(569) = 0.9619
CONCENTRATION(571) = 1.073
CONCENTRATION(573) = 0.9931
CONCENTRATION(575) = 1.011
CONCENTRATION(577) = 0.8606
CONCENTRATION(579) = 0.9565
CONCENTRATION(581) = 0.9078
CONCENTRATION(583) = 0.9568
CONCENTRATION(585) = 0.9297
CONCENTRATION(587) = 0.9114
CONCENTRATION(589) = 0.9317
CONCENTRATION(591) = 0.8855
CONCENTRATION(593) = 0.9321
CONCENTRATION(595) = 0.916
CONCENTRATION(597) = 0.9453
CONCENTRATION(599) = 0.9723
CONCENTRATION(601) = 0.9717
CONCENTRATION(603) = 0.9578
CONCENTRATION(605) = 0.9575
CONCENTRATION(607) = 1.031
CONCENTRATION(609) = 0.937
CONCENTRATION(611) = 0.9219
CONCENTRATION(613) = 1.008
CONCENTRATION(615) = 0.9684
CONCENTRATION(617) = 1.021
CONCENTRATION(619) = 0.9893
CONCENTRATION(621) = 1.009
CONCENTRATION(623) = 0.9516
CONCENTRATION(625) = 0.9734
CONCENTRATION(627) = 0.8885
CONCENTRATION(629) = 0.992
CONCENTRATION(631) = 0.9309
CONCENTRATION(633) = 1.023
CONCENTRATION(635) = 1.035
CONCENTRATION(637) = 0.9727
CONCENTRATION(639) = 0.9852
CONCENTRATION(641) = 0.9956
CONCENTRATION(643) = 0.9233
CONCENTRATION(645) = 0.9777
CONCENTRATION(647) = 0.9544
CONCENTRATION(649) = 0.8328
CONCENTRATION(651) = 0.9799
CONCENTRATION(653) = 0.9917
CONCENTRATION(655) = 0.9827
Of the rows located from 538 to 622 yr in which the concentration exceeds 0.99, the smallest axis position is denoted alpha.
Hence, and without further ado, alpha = 543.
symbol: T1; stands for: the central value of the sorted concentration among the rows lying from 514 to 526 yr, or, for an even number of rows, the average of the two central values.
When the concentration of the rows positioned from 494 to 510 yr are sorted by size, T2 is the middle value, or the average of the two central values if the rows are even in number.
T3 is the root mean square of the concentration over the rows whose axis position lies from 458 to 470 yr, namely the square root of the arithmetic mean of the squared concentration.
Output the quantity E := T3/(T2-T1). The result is 11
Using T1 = 0.95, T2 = 1.064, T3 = 1.21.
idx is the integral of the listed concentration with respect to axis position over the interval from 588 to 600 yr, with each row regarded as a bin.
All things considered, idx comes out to 11.2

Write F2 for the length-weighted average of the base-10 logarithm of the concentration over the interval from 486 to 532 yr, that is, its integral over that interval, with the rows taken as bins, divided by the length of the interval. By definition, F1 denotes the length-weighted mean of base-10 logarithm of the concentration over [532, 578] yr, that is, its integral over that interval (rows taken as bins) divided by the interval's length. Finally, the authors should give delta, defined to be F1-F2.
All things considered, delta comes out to -0.03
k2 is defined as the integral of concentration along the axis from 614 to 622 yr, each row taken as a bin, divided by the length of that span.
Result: 1.00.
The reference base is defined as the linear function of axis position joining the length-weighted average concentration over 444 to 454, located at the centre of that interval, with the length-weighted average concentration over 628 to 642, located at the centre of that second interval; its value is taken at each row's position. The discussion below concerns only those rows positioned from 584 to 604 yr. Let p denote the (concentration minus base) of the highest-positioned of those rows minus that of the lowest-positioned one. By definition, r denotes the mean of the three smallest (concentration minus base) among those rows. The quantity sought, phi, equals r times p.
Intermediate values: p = 0.05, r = -0.137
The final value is -0.007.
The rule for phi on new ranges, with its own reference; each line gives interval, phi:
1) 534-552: -0.007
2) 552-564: -0.014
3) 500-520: 0.019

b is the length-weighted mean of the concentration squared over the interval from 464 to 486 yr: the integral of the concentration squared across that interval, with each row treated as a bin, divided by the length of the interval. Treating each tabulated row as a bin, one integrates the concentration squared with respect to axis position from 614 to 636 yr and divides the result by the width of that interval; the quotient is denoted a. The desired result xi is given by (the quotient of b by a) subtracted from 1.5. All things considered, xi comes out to 0.1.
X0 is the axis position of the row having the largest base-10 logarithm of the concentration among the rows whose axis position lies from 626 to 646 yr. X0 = 635 yr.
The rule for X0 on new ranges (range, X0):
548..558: 557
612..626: 617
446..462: 461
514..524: 521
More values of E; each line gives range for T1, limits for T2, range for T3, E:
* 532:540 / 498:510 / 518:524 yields 8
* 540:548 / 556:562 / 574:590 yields -42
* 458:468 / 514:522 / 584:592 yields -4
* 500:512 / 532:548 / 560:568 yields -20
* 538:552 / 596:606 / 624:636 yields 62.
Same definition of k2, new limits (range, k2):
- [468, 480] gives 1.18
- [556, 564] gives 0.96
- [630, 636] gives 1.00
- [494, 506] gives 1.08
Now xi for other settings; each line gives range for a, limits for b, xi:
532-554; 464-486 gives 0.0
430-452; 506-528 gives 0.9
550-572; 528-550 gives 0.5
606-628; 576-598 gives 0.6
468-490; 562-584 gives 0.8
